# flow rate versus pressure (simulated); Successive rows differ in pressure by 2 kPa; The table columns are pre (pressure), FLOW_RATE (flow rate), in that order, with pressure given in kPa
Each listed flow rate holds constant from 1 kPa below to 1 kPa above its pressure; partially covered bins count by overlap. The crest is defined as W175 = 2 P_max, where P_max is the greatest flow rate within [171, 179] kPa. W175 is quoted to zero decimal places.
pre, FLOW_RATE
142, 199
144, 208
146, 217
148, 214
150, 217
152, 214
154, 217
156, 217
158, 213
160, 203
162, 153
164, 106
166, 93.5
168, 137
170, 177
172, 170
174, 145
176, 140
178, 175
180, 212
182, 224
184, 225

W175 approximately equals 350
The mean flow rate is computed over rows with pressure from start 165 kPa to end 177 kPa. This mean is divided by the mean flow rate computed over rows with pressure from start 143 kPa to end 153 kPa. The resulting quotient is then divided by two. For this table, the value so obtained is 0.34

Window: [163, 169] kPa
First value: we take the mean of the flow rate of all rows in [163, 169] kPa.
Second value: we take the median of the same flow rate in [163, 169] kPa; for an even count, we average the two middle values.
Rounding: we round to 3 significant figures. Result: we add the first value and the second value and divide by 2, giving 109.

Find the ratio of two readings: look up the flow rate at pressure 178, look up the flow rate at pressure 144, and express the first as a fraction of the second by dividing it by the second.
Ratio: 0.84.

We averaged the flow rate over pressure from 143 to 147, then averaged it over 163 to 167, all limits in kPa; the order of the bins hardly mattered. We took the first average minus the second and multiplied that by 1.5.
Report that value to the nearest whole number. 169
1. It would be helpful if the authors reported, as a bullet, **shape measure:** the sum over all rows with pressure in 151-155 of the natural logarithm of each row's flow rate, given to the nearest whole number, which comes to 11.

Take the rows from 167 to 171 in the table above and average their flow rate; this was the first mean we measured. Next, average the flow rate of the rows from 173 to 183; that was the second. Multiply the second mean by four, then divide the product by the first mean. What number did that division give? 4.6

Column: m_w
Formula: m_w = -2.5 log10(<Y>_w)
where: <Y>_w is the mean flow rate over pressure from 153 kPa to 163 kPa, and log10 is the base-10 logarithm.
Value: -5.76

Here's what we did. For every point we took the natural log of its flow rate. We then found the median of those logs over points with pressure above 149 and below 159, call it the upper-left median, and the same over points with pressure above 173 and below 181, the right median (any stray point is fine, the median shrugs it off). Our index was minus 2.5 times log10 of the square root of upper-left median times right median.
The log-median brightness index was -1.79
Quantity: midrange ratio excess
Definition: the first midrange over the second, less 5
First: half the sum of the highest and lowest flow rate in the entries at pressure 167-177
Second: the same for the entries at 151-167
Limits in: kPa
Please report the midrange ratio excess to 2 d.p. -3.99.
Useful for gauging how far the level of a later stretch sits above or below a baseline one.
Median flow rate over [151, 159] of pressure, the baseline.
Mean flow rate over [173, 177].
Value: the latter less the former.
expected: -73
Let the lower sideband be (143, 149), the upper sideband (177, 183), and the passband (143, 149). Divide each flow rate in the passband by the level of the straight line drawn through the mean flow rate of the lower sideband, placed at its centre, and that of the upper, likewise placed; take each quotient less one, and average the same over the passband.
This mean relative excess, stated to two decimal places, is 0.00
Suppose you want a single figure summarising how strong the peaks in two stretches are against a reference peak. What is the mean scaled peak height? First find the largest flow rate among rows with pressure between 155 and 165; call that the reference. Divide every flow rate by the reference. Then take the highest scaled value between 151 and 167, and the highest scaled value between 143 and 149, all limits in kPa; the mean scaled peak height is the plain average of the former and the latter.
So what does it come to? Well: 1.00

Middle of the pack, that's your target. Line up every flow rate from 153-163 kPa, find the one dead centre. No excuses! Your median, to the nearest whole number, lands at 213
